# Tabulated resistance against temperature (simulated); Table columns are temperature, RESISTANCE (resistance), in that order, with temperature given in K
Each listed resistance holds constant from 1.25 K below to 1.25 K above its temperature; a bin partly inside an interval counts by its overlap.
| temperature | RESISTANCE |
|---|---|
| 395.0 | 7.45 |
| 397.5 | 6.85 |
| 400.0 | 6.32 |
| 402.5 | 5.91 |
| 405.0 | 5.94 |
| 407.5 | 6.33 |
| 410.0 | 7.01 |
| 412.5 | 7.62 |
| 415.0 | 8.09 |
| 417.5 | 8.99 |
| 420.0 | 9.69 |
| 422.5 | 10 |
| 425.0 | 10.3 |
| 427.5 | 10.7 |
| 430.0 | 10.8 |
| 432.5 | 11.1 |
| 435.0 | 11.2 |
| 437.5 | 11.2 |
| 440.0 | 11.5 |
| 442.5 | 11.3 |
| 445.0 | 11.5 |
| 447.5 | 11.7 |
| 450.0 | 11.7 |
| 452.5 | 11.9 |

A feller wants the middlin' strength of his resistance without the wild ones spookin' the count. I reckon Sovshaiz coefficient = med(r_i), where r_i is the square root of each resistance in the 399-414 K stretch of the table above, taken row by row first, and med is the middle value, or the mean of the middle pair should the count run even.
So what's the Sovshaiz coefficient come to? 2.51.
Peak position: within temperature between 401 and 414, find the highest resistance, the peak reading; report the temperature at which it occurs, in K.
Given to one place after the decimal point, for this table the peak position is 412.5 K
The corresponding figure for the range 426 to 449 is 447.5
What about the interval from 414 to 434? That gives 432.5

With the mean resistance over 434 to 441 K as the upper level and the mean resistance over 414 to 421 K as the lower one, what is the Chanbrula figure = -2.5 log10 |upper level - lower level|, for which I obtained -0.94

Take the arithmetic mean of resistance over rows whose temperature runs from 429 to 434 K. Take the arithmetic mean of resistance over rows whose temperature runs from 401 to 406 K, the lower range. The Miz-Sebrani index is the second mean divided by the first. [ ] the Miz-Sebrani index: 0.54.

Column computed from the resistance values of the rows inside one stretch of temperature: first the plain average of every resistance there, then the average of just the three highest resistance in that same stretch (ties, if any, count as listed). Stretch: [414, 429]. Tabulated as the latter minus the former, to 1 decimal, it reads 0.7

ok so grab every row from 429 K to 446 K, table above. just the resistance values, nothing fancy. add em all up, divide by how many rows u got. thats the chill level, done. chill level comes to 11.23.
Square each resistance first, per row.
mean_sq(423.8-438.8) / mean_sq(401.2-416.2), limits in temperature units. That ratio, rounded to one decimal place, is 2.5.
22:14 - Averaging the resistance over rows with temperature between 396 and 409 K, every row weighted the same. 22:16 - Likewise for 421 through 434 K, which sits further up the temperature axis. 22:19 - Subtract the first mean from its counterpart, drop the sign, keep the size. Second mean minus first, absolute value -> 4.3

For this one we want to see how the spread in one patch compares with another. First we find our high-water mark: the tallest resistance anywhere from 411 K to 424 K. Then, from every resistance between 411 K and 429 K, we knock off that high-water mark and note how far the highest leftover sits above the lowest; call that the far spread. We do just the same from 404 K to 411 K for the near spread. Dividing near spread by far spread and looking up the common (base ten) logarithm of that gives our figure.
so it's -0.5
